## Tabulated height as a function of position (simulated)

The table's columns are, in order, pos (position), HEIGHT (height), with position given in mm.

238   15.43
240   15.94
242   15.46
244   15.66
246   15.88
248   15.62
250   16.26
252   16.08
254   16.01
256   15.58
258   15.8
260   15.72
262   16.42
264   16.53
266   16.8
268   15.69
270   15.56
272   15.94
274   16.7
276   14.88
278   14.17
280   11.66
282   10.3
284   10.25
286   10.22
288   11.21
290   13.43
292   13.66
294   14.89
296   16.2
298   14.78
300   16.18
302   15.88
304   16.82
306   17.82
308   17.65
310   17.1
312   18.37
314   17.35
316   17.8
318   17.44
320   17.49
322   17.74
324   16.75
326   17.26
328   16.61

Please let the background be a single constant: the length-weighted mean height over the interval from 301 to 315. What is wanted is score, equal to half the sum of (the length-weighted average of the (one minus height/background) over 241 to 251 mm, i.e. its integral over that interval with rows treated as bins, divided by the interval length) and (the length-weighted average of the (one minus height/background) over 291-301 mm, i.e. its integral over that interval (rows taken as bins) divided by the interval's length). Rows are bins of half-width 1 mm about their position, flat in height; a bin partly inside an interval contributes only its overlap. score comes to 0.106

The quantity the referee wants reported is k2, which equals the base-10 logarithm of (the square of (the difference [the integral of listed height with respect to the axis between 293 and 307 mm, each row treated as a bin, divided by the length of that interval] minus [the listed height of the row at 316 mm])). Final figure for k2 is 0.5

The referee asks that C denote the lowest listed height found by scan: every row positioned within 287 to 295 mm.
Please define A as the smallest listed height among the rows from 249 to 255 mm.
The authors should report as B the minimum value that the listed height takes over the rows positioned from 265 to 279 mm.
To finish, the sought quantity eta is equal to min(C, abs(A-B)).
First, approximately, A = 16.01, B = 14.17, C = 11.21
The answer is 1.8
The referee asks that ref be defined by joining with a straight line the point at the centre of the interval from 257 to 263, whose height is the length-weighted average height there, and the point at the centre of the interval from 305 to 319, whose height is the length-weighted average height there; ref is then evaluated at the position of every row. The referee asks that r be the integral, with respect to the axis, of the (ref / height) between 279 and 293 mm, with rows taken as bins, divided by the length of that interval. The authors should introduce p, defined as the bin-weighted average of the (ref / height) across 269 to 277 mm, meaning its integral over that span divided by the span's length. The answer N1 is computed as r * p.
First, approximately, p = 1.04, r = 1.48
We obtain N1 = 1.54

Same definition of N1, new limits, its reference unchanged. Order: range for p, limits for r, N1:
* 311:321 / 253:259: 1.01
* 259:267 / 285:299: 1.27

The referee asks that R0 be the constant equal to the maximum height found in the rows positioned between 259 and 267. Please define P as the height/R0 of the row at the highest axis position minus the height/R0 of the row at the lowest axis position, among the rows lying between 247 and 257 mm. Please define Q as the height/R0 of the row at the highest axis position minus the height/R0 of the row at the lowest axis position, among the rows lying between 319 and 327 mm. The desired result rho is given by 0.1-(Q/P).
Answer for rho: -6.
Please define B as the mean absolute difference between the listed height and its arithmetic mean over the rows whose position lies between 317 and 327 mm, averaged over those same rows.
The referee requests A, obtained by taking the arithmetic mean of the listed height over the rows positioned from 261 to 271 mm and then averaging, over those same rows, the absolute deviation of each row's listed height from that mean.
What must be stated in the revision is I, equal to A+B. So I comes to 0.72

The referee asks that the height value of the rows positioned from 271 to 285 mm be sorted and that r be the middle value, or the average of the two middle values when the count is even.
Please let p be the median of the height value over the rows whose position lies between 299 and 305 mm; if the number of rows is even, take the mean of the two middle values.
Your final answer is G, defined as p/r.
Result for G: 1.14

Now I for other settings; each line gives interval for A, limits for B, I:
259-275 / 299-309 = 1.13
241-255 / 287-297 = 1.57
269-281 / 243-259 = 1.47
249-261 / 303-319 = 0.57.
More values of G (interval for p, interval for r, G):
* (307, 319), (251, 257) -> 1.10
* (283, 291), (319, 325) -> 0.61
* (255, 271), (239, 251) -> 1.00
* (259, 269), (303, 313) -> 0.93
